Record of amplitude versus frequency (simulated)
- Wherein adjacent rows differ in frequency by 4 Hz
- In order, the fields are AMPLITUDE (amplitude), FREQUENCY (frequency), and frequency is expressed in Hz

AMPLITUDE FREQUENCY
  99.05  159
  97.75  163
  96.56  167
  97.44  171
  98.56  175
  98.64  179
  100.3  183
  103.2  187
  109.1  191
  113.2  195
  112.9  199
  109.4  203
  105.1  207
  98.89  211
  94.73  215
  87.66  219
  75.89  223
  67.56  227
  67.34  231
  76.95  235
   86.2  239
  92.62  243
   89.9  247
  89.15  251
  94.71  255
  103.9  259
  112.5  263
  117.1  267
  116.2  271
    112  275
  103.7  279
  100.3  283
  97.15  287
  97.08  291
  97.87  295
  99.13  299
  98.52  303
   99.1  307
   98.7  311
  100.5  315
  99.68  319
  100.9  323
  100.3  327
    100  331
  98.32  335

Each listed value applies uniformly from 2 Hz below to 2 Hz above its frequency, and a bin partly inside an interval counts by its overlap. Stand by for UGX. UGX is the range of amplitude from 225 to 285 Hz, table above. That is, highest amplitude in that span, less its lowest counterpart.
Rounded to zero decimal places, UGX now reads 50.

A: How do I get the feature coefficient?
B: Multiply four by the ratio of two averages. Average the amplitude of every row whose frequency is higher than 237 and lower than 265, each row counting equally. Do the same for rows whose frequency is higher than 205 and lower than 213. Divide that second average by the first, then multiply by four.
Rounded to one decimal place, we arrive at 4.3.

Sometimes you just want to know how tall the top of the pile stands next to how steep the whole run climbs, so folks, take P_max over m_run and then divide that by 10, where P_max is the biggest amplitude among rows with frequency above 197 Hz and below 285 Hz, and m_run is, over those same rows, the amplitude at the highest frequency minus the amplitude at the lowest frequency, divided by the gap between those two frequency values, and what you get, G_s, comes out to -78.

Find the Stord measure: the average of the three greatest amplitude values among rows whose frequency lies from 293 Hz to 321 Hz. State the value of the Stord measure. 100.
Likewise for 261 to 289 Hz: 115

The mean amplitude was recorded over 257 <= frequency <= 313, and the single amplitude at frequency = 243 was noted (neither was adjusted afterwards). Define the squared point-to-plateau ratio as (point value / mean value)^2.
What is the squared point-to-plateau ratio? 0.80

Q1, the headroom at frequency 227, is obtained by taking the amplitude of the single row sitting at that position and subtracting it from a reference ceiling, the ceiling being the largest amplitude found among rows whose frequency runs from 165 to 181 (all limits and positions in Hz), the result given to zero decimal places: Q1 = 31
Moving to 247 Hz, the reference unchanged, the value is 9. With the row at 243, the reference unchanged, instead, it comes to 6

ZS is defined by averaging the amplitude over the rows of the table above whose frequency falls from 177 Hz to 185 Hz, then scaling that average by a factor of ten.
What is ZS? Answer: 995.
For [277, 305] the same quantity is 991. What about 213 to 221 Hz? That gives 912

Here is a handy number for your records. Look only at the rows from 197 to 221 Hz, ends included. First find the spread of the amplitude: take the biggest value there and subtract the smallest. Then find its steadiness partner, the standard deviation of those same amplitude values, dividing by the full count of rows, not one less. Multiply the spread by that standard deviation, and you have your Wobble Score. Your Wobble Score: 218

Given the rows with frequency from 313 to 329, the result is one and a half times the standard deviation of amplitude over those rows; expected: 1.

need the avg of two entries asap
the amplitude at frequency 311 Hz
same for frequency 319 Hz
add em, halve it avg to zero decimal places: 99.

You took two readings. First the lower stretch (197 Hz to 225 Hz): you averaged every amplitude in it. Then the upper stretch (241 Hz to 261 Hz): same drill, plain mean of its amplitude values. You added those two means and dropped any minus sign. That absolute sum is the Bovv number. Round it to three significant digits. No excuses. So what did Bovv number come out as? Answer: 192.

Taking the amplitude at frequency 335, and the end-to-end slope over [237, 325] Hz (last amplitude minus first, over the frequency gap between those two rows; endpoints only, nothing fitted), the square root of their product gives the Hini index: 4.1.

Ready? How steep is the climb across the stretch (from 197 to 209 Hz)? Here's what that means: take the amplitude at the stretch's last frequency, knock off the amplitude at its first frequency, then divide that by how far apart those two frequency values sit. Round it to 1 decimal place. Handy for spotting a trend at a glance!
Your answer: -1.0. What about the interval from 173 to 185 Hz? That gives 0.2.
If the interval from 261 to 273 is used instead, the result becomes 0.5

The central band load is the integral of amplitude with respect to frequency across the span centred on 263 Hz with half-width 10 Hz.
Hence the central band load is 2178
